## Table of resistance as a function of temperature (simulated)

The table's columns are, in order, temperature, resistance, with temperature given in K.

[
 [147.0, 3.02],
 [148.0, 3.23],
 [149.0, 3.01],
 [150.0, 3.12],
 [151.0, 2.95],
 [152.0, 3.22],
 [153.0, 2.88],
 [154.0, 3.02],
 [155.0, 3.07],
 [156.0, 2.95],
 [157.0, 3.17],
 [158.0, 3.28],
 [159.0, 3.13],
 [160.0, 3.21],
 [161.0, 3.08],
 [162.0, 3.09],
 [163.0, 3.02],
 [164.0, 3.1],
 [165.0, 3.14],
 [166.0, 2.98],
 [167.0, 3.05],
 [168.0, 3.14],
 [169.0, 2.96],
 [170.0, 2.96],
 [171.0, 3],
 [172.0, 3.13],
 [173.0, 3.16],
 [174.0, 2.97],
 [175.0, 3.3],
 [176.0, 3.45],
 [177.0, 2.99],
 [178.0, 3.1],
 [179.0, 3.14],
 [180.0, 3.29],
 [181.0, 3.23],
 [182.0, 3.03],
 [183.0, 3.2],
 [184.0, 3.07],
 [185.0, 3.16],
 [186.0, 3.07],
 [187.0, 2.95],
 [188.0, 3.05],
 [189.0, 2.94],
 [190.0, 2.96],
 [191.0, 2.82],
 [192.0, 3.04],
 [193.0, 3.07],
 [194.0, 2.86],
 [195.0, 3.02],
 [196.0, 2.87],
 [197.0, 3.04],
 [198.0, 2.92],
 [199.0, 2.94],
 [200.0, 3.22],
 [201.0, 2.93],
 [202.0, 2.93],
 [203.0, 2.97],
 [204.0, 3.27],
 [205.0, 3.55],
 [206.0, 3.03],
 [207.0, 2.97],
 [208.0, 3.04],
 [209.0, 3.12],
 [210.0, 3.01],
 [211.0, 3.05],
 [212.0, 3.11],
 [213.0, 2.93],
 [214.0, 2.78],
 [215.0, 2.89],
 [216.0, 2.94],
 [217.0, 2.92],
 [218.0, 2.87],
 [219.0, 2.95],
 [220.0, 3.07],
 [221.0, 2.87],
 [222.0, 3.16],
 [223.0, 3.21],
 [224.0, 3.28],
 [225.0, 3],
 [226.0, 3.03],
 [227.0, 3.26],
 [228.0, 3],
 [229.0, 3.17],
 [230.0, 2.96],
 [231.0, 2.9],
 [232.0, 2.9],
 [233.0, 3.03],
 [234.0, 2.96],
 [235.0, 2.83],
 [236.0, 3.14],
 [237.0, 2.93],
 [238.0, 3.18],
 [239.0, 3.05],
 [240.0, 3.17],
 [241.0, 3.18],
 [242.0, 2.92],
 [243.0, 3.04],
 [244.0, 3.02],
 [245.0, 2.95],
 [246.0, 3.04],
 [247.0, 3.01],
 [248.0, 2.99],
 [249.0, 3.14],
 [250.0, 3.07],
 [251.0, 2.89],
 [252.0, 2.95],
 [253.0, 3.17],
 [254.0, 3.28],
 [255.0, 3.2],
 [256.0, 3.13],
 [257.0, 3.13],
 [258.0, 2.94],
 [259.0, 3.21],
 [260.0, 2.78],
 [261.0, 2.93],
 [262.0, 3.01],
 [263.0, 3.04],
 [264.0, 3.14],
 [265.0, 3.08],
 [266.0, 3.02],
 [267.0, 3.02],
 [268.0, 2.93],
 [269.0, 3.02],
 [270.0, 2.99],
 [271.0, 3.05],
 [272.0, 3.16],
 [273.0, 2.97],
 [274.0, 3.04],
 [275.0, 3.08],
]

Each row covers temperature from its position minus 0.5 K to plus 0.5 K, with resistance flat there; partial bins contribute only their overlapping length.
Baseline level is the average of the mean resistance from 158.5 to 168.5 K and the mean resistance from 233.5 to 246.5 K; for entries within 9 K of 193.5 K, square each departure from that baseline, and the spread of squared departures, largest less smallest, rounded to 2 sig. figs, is 0.059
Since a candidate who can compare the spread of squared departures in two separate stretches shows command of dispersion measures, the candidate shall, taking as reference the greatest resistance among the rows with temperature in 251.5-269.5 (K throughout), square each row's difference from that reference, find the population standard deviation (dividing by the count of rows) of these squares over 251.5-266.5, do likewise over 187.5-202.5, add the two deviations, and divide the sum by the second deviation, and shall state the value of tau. 2.18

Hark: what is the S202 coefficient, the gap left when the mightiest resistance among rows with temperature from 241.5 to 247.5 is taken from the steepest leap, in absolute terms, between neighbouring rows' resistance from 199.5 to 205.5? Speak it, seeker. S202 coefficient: -2.7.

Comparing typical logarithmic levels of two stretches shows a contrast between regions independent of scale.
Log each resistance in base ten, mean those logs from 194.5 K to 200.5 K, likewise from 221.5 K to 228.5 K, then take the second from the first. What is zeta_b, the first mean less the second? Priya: -0.019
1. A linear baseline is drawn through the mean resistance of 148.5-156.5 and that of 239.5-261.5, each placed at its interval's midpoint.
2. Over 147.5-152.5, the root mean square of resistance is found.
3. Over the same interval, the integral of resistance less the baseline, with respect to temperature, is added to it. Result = 3.5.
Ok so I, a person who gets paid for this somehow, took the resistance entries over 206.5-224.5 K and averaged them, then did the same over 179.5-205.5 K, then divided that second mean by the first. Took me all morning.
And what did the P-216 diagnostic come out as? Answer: 1.015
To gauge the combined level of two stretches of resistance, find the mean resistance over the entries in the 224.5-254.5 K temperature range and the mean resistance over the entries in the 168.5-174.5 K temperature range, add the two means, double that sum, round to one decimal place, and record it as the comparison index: 12.1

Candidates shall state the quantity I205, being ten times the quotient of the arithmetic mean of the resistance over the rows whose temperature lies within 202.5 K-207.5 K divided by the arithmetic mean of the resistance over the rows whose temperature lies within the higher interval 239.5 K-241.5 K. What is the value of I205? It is 9.9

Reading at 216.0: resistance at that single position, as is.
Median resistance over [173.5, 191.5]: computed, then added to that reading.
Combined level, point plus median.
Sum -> 6.01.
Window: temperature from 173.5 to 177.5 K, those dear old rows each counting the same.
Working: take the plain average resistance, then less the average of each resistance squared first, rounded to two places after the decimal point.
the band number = -6.96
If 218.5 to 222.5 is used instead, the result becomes -6.07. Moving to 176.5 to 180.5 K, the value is -6.68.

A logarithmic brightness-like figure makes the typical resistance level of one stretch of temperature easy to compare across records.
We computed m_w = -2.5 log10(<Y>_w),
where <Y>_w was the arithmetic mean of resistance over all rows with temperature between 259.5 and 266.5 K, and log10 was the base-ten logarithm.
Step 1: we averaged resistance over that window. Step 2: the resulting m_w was -1.19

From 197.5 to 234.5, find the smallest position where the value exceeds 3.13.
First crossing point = 200.0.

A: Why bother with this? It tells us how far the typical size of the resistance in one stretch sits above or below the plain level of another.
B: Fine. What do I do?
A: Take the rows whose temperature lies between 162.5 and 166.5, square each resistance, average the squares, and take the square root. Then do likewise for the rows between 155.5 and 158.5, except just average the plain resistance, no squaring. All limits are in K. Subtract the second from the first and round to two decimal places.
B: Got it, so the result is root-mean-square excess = -0.07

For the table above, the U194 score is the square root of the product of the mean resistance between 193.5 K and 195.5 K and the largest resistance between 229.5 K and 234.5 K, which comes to 2.98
